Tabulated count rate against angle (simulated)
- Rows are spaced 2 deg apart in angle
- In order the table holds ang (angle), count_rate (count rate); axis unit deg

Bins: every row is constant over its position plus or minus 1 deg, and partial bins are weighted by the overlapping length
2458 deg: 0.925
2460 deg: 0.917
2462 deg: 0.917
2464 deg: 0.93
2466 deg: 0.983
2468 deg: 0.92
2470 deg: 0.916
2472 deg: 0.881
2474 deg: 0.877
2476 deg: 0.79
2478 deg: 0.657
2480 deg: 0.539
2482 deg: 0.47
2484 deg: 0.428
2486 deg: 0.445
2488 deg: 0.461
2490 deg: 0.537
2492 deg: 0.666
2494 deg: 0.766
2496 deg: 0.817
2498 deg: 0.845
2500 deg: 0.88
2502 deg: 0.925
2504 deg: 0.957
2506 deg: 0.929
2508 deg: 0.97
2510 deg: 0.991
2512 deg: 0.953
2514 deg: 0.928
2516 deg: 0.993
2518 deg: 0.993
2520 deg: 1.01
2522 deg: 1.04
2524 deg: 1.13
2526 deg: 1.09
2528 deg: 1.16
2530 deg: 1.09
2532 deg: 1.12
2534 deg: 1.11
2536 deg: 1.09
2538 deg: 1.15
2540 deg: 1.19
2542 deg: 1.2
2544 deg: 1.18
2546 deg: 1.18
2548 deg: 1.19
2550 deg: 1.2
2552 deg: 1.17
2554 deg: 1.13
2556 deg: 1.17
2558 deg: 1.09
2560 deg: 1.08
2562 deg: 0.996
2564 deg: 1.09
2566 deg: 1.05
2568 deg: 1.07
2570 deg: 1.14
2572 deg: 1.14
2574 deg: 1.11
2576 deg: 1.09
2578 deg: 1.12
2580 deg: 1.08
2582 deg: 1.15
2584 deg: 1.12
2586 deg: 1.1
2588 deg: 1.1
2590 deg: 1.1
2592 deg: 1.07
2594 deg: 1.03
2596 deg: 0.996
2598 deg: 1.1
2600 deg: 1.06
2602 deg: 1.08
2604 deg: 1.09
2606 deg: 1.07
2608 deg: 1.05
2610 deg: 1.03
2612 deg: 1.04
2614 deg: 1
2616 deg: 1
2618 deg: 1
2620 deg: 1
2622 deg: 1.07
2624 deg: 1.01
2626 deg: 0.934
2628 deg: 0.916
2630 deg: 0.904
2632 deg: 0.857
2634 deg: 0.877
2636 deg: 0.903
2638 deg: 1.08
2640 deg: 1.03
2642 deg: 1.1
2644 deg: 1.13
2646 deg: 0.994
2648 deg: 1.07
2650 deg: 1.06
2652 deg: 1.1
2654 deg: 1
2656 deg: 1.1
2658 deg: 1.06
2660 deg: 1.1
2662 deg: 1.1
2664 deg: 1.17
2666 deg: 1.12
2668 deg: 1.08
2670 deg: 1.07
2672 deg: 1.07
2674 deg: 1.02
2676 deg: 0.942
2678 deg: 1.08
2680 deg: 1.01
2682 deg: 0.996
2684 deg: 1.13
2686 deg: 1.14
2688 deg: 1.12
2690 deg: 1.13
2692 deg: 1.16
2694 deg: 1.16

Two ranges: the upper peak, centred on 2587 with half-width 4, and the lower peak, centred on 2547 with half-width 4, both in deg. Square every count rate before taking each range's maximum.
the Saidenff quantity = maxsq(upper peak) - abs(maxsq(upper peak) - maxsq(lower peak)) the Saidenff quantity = 1.07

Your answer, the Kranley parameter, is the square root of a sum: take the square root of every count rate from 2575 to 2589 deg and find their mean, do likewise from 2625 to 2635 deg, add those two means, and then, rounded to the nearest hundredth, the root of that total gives 1.41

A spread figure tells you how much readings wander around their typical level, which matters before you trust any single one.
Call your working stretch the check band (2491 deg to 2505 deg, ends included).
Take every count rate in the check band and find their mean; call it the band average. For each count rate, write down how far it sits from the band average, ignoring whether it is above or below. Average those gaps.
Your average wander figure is 0.074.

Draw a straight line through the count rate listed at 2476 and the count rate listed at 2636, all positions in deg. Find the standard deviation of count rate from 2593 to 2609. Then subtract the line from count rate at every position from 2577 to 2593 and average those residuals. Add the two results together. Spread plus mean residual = 0.27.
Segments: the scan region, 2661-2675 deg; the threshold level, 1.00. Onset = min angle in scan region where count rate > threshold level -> 2662 deg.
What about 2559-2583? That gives 2560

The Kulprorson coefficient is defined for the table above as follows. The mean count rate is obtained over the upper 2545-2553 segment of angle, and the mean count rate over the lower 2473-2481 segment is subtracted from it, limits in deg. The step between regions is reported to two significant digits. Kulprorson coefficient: 0.47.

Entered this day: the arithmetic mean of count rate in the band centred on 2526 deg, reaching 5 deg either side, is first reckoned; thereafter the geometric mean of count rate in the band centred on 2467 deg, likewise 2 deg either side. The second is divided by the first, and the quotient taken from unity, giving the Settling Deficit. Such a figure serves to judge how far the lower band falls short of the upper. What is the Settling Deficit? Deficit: 0.14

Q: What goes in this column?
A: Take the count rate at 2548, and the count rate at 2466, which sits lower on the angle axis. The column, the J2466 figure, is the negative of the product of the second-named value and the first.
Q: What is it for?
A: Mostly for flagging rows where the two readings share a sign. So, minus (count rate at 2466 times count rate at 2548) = -1.2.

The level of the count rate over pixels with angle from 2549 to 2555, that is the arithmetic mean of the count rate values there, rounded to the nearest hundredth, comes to 1.17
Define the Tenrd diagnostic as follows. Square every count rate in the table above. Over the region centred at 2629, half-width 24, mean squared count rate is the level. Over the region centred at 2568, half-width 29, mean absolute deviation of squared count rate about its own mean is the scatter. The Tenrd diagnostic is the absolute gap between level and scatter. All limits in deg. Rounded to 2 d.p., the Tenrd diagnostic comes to 0.92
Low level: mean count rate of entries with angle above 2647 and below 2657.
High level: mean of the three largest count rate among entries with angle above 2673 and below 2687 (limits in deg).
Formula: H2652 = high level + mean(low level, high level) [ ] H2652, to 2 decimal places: 2.21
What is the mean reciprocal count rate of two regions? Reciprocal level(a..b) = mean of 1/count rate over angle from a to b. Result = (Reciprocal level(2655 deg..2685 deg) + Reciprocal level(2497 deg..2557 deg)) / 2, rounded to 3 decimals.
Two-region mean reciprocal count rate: 0.943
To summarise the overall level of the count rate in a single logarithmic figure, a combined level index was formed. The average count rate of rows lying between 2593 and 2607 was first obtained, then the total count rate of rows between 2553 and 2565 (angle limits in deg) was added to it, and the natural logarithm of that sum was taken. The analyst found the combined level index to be 2.0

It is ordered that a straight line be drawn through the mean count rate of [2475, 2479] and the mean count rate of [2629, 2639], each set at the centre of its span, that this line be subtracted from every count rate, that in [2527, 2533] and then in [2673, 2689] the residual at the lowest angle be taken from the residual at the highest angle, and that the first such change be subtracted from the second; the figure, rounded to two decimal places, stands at 0.13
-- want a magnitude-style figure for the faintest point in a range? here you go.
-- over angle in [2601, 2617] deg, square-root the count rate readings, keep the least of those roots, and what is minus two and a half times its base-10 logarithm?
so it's 0.00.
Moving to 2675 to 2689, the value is 0.03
